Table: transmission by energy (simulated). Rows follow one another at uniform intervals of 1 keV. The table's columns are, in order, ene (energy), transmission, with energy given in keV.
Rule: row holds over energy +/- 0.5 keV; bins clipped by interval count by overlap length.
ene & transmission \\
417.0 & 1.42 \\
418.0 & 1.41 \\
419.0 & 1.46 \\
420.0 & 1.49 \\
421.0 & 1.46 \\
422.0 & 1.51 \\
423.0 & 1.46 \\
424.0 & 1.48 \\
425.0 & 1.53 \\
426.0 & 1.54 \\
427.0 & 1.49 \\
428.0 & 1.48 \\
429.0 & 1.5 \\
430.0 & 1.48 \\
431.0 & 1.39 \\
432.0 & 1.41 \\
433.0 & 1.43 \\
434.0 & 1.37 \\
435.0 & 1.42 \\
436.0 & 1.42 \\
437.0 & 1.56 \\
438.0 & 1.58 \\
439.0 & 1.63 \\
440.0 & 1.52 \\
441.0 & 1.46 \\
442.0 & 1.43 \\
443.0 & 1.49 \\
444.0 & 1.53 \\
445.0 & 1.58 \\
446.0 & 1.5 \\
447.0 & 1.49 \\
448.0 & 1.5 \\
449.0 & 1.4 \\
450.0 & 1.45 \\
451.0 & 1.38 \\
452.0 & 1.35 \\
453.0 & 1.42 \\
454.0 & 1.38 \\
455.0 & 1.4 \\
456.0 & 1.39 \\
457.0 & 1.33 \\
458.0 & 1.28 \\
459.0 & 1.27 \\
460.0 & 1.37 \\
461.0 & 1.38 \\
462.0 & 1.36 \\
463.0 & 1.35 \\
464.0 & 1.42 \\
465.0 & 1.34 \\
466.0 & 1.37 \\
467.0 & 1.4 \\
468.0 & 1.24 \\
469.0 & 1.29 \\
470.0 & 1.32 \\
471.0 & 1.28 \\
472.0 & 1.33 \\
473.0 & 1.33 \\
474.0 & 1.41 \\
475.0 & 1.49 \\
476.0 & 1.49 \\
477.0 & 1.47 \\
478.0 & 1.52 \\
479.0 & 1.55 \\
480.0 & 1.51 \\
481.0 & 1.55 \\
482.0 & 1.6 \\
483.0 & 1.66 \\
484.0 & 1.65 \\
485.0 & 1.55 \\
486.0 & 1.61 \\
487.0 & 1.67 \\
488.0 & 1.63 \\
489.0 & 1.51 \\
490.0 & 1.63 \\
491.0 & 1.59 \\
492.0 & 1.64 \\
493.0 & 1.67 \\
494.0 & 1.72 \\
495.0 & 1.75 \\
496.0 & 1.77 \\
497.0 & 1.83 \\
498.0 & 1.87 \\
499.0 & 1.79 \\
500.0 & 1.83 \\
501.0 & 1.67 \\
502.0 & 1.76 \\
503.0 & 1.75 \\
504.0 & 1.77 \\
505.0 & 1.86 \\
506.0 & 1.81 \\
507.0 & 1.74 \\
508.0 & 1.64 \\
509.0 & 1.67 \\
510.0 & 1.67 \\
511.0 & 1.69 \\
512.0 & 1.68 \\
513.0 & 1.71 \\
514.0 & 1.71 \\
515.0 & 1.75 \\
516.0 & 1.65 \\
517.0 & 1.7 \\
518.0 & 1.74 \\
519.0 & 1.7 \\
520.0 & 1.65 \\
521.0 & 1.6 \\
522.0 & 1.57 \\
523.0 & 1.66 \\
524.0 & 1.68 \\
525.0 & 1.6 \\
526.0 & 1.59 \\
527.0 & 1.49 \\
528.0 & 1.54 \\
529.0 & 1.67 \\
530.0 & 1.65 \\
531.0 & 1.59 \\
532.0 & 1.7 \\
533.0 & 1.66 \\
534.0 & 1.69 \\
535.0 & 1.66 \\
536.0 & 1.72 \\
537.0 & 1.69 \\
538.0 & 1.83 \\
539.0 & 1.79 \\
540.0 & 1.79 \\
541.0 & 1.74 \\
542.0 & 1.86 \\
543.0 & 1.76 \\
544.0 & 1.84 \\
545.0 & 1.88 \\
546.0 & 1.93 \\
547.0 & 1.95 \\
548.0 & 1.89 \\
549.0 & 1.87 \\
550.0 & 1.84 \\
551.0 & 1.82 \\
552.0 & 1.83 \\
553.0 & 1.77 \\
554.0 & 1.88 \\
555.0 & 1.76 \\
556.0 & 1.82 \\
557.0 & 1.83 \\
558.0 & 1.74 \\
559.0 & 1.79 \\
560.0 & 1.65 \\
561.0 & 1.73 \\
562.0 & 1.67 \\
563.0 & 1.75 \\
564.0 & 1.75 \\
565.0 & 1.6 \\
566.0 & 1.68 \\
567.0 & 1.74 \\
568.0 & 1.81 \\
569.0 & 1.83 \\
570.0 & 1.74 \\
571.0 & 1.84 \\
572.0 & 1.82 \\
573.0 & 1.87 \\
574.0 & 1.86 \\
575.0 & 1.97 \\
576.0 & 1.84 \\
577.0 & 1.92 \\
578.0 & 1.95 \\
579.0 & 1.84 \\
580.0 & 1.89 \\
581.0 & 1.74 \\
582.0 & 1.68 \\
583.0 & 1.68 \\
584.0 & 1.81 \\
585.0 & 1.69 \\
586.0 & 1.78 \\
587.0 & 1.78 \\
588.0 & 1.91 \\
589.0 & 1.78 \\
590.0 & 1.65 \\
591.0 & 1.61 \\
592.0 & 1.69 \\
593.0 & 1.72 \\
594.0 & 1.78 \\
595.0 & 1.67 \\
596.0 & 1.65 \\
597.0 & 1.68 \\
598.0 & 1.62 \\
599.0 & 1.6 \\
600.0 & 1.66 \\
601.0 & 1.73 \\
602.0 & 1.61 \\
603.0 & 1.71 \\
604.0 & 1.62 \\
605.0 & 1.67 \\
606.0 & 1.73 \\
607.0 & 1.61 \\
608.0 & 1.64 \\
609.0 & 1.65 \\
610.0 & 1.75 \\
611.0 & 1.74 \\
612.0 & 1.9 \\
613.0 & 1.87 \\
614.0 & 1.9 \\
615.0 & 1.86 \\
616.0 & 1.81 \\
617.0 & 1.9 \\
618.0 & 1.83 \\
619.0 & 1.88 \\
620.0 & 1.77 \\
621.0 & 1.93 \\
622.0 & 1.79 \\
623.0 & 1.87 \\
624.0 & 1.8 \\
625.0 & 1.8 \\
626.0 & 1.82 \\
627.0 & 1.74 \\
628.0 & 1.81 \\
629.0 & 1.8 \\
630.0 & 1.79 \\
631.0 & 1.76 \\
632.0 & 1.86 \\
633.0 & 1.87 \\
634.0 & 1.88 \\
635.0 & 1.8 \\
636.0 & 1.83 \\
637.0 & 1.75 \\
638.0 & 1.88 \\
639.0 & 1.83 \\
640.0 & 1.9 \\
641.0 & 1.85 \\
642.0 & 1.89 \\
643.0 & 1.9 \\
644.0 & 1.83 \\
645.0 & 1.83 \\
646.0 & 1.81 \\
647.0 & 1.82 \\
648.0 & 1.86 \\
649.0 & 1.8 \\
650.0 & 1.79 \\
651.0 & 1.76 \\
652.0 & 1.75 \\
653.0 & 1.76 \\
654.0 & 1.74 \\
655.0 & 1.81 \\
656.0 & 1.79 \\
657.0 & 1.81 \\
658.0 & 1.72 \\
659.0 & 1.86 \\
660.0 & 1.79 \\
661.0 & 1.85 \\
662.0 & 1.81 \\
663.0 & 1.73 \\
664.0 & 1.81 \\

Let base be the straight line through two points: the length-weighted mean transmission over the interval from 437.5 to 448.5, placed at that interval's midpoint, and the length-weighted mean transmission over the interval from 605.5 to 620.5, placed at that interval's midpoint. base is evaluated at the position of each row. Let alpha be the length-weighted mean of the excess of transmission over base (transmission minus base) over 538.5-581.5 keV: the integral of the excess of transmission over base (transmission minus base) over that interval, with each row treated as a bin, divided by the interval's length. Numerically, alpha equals 0.11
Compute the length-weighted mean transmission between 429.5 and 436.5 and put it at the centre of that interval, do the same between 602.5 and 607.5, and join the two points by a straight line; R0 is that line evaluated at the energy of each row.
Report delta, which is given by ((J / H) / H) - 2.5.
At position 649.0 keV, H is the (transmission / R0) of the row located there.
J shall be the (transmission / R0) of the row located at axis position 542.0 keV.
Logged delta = -1.41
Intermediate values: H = 1.04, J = 1.18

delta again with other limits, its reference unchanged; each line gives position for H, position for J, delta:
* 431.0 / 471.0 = -1.60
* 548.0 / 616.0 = -1.74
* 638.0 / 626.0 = -1.61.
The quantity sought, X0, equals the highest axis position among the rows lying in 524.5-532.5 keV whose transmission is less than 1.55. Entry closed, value 528.0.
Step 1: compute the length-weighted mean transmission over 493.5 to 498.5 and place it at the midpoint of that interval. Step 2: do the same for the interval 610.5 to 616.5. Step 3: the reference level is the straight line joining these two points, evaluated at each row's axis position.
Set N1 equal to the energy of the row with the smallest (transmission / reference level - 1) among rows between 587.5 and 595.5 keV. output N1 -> 591.0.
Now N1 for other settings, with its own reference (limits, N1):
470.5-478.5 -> 471.0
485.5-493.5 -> 489.0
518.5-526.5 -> 522.0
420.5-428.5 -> 423.0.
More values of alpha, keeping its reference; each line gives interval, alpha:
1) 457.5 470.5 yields -0.21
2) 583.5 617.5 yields -0.04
